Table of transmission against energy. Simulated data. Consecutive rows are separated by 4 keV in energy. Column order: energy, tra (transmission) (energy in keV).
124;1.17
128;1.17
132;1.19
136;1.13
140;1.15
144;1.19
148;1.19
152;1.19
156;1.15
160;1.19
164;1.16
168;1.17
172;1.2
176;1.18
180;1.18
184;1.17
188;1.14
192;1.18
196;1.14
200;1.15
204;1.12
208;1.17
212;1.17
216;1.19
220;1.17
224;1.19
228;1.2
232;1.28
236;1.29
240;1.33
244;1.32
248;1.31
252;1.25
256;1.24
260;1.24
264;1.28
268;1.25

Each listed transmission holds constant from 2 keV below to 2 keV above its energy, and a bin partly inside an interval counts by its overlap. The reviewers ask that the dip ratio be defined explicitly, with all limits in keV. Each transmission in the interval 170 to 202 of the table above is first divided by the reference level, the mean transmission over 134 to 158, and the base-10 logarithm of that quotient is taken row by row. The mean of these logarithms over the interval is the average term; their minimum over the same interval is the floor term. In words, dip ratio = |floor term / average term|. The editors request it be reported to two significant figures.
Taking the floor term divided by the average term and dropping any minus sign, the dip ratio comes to 41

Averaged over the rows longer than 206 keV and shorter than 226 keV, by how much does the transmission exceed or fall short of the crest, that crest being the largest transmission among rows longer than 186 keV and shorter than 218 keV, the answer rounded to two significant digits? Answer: -0.012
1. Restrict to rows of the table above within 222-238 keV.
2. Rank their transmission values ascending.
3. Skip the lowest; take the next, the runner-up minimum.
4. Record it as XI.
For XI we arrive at 1.2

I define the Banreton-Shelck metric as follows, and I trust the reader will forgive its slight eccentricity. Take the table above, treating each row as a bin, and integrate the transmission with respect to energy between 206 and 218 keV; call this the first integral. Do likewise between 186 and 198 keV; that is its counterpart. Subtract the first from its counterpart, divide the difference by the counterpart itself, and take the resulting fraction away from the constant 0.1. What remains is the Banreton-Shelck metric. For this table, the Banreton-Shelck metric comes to 0.12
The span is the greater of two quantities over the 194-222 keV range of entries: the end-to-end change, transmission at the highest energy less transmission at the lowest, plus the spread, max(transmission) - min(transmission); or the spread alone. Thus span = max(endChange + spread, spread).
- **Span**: 0.10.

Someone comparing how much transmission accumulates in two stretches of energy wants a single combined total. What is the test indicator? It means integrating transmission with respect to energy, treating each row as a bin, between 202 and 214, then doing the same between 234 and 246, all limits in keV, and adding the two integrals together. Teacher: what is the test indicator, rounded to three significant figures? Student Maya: 29.6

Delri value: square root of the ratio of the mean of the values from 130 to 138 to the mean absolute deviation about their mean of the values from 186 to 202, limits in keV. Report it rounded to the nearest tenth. 9.2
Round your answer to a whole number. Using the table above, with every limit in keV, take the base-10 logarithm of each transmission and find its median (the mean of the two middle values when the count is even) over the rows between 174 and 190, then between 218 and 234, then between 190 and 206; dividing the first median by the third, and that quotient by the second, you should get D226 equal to 15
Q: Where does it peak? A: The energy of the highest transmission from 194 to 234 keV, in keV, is 232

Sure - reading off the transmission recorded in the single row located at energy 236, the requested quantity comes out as 1.29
